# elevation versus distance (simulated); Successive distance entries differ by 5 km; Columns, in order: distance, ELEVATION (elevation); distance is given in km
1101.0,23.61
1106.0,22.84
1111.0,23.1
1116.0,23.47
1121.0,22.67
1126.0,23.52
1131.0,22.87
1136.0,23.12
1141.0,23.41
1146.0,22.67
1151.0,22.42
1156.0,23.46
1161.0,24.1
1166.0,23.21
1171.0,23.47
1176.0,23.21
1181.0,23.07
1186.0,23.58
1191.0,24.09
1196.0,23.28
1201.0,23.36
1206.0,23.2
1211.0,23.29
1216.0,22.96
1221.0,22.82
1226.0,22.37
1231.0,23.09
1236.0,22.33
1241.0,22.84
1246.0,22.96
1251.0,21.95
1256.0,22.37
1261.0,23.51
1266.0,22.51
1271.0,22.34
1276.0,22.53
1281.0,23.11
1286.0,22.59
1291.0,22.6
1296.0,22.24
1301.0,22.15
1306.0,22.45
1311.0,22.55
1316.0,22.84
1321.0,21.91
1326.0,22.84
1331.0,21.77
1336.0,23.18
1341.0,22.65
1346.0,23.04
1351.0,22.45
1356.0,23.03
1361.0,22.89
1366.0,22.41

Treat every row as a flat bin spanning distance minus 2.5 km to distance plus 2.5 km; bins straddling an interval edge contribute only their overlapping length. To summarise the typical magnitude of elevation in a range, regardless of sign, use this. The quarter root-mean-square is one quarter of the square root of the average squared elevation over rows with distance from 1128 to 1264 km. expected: 5.77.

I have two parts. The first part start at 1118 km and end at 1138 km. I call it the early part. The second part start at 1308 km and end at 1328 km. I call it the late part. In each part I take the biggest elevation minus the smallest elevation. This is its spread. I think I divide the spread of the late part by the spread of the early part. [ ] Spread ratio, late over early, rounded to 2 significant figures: 1.1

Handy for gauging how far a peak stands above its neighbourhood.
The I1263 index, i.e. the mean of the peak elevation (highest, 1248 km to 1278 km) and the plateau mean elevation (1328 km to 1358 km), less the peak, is -0.41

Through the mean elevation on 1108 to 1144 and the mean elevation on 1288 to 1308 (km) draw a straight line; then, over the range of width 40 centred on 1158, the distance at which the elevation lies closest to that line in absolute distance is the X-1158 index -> 1166.0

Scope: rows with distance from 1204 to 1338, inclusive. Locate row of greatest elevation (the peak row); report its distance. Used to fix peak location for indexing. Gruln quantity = 1261.0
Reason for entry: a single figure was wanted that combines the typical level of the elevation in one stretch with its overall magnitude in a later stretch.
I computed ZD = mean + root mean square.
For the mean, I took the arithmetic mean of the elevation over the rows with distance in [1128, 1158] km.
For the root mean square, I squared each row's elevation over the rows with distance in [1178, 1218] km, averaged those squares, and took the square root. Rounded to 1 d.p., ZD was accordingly 46.3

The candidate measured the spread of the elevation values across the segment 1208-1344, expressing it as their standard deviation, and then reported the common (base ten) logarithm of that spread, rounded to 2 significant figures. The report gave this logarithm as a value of -0.37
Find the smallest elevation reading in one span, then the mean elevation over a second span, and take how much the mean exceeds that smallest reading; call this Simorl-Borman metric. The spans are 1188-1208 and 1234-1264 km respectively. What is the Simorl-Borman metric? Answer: -0.54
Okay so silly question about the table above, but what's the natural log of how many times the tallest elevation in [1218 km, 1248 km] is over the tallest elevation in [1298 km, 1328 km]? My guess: 0.011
